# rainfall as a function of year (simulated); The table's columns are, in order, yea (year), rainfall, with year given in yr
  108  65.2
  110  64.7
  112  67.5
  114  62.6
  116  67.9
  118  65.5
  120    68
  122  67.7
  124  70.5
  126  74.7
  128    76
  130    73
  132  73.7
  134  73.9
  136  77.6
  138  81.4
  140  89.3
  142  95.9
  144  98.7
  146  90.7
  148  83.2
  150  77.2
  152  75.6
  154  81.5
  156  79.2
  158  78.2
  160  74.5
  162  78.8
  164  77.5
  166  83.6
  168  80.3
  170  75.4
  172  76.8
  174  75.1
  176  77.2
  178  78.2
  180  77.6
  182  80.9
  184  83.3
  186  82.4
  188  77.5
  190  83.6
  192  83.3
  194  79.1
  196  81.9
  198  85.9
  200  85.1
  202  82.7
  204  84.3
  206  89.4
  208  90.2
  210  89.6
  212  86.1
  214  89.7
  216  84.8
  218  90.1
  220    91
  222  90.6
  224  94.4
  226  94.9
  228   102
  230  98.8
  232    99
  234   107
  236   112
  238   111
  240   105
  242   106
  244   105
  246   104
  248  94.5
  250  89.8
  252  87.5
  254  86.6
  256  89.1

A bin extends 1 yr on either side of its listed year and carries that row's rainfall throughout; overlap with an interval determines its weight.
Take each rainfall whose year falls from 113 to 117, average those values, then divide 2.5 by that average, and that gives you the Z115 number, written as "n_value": 0.038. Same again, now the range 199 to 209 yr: 0.029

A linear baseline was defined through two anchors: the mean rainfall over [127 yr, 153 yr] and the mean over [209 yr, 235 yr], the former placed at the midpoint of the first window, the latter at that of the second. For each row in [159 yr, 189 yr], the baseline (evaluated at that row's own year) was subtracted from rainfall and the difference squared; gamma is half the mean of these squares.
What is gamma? 37.6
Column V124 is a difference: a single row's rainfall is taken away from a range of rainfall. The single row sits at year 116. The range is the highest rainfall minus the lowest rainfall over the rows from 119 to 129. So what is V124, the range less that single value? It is -60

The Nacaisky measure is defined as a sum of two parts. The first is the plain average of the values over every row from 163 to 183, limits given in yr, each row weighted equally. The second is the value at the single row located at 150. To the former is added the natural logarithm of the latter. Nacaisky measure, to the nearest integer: 83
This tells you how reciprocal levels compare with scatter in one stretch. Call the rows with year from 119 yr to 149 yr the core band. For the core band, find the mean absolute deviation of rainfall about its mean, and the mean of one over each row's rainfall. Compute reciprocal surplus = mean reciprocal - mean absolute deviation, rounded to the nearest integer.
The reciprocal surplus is -8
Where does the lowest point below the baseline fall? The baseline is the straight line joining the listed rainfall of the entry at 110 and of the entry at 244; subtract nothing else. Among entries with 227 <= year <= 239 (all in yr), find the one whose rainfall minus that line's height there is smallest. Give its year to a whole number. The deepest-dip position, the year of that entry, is 232 yr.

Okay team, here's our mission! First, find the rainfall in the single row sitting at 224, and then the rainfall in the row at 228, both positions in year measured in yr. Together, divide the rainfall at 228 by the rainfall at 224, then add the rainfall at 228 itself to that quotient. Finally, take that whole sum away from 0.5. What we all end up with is -103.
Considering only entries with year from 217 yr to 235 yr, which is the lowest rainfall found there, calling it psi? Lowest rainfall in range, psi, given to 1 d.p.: 90.1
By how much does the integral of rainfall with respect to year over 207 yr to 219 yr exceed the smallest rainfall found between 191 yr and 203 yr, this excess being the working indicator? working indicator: 982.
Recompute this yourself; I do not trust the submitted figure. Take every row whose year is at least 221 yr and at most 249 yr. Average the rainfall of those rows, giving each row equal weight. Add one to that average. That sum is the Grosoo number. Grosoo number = 103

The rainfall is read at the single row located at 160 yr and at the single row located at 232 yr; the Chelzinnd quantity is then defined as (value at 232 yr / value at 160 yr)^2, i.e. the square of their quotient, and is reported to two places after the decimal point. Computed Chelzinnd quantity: 1.77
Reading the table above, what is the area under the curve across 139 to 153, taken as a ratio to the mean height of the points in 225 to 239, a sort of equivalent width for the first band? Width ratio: 11.8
